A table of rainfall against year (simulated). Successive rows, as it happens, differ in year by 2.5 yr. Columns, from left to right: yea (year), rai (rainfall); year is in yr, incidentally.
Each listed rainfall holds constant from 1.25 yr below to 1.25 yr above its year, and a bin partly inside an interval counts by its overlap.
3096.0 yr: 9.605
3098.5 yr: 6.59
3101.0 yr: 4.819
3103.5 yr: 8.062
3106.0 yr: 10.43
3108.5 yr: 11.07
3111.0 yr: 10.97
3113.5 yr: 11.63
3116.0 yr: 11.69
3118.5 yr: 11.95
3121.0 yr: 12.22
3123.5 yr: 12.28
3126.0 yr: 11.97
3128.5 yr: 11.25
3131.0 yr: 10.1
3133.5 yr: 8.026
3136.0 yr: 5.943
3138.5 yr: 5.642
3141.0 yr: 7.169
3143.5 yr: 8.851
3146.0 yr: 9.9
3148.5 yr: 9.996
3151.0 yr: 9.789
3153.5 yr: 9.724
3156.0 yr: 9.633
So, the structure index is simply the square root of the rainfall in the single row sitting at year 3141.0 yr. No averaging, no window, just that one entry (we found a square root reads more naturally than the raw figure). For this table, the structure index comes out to 2.7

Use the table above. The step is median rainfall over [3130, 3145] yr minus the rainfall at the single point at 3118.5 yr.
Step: -4.4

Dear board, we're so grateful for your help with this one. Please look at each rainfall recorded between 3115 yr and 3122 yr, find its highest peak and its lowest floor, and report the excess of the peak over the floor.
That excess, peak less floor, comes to 1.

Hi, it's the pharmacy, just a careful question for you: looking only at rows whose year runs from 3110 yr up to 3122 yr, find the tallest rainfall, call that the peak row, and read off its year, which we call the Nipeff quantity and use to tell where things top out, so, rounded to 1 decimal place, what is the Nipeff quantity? 3121.0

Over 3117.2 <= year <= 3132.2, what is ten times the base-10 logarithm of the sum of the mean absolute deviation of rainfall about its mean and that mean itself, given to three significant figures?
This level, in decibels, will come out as 10.9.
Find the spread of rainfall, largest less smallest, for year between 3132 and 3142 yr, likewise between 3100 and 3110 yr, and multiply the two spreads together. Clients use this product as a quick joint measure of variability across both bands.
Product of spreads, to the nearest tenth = 14.9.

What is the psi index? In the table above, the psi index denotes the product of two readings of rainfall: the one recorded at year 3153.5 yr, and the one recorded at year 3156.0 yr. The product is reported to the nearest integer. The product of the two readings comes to 94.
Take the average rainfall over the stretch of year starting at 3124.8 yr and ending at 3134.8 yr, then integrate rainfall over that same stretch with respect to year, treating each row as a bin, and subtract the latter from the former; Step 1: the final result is -93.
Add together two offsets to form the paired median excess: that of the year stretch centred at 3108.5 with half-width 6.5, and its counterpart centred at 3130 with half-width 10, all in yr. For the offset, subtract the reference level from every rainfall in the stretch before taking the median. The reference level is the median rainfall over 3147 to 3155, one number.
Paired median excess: 2.1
